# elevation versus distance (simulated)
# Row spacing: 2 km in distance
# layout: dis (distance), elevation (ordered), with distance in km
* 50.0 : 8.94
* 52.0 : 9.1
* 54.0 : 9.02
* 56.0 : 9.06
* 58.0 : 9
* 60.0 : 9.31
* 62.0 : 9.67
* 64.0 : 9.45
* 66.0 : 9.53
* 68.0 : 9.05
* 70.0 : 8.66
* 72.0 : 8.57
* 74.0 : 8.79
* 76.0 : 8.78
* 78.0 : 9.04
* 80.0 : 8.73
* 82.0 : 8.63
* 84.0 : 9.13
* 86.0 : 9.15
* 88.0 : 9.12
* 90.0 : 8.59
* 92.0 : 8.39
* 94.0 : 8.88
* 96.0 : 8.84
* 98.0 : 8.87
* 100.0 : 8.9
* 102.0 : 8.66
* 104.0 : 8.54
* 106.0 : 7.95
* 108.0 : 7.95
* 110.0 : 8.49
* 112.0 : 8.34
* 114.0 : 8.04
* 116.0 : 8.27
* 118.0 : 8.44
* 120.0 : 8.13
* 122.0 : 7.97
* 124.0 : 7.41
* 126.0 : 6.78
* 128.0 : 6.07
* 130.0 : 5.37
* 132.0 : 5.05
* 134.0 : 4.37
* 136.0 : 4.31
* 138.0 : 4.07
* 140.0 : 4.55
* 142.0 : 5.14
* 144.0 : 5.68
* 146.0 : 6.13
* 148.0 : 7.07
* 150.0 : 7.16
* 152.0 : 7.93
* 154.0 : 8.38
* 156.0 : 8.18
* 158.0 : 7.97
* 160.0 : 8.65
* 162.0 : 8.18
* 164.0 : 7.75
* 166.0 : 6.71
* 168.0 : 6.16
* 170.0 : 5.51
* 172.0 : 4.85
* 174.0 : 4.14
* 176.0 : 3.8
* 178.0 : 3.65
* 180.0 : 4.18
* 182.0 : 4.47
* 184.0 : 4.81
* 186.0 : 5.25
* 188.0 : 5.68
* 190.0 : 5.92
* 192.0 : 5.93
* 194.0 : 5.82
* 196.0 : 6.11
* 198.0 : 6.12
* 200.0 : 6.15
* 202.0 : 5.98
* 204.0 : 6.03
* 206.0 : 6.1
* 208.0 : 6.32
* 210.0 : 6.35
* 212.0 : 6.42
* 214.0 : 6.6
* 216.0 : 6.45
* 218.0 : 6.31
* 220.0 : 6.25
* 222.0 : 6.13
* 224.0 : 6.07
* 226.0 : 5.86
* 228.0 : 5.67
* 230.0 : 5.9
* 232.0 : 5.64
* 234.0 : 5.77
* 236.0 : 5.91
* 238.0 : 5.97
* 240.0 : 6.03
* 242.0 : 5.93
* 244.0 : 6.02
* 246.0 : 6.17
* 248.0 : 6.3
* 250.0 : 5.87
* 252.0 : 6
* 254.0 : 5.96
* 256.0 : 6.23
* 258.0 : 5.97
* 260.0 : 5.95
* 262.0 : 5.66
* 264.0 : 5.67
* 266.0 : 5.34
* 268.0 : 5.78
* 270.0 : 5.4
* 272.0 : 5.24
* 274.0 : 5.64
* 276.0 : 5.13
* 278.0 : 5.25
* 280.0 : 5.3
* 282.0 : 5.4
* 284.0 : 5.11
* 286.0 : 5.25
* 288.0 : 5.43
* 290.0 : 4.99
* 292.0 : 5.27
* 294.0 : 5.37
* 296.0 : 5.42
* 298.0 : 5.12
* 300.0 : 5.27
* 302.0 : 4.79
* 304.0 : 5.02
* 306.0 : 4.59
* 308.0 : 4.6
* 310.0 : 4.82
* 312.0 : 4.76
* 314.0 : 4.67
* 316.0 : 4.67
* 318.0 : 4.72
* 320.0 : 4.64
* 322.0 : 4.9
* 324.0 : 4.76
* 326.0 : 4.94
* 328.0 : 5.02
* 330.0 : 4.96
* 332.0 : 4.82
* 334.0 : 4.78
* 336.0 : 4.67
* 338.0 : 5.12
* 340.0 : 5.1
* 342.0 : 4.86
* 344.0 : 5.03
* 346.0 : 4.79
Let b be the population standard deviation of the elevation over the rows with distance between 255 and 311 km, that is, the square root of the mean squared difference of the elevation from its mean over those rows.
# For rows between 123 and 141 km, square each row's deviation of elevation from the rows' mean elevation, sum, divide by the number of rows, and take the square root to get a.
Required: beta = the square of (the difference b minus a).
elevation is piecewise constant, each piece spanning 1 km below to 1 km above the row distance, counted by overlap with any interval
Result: 0.5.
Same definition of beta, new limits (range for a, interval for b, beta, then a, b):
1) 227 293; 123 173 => 1.1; 0.35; 1.41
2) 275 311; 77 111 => 0.0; 0.26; 0.35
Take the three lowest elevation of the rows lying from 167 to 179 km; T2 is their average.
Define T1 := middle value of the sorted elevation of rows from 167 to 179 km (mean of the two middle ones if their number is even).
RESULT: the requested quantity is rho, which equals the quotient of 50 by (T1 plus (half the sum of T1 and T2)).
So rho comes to 5.8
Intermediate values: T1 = 4.5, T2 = 3.9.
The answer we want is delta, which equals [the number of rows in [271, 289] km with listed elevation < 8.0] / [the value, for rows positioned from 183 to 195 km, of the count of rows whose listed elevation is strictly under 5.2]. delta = 9.0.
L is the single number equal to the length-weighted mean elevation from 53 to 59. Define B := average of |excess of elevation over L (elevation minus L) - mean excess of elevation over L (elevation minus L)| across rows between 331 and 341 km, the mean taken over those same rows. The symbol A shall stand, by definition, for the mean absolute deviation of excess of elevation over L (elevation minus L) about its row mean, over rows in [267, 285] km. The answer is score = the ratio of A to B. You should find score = 1.0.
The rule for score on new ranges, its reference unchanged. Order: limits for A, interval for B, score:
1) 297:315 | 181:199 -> 0.4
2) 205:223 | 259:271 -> 0.7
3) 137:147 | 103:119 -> 3.1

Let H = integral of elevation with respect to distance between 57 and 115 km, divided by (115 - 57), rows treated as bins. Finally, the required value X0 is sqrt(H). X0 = 2.97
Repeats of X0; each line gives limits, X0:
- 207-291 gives 2.41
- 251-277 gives 2.39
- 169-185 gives 2.10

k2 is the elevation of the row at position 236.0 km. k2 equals 5.91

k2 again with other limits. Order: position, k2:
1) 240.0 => 6.03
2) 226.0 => 5.86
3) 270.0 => 5.4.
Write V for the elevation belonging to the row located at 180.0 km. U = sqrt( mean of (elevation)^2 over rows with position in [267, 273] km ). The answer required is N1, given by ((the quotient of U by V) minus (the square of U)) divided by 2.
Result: -14.3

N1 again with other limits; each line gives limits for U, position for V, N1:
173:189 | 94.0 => -10.1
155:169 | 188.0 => -29.0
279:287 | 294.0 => -13.4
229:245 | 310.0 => -16.8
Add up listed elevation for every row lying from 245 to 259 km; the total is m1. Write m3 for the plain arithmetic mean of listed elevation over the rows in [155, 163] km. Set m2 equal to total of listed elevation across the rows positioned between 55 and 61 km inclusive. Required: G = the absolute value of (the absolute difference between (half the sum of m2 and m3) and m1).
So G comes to 25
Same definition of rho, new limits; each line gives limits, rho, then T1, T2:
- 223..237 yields 4.3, 5.9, 5.7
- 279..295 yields 4.8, 5.3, 5.1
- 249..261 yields 4.2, 6.0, 5.9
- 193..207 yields 4.1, 6.1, 5.9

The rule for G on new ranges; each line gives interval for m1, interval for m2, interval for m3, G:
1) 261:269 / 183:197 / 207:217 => 1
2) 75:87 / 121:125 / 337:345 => 43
